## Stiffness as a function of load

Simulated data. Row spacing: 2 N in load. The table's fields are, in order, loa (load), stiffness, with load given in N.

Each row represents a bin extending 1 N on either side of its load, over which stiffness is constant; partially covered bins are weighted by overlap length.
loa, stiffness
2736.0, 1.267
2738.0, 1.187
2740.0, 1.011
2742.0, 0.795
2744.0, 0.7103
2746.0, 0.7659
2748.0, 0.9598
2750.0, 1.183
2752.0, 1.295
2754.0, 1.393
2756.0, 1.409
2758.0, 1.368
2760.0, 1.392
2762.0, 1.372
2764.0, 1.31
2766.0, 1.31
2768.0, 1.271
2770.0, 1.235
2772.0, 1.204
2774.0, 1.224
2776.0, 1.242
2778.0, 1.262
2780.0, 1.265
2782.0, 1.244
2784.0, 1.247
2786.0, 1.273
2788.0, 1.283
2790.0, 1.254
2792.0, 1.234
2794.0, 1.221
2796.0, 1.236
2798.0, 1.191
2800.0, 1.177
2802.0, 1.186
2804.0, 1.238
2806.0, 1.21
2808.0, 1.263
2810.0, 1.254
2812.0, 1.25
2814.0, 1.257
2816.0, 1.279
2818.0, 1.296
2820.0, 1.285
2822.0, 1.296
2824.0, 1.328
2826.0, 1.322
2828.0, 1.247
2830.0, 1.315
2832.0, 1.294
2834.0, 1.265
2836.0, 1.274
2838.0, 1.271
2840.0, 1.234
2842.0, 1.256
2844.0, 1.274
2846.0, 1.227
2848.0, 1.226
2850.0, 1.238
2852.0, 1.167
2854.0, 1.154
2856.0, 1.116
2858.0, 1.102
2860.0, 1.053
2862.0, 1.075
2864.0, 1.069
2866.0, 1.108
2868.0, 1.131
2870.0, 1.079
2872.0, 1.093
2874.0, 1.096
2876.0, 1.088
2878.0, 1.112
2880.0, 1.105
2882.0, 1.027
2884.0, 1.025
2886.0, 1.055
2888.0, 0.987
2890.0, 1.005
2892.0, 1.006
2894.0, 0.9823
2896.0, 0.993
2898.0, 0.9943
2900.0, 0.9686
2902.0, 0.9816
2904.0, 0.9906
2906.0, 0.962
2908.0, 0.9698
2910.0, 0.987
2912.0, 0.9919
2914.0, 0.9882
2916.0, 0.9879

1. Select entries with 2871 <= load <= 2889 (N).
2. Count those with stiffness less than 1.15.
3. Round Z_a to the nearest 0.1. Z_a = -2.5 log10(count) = -2.4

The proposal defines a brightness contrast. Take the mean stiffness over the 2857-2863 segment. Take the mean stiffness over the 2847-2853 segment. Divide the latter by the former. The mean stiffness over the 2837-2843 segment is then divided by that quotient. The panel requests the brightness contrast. 1.12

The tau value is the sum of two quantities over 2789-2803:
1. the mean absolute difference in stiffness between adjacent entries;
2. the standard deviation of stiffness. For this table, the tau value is 0.05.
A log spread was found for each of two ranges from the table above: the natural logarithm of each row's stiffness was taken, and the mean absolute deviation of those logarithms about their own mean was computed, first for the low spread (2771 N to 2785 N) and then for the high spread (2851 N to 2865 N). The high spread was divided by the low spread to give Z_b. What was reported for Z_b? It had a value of 2.5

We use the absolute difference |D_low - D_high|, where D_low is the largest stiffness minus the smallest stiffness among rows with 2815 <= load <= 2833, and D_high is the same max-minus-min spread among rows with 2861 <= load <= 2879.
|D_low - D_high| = 0.019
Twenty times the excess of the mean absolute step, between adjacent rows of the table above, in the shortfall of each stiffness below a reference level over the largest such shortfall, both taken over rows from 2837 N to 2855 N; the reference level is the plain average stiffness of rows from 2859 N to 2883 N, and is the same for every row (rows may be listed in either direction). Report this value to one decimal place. 1.9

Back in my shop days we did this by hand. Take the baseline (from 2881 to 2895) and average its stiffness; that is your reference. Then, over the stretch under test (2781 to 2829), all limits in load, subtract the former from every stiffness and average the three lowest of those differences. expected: 0.17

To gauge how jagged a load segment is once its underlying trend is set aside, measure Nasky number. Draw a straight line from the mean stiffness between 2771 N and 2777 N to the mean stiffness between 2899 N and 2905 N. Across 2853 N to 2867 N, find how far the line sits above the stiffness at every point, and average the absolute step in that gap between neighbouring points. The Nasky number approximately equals 0.027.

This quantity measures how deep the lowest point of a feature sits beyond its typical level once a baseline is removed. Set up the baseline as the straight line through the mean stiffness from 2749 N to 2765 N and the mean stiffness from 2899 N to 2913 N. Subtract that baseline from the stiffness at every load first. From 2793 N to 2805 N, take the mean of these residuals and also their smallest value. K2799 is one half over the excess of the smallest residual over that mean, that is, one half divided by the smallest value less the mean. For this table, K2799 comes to -17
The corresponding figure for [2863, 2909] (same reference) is -11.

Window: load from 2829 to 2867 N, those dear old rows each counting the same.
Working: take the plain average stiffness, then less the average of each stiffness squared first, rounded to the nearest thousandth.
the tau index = -0.241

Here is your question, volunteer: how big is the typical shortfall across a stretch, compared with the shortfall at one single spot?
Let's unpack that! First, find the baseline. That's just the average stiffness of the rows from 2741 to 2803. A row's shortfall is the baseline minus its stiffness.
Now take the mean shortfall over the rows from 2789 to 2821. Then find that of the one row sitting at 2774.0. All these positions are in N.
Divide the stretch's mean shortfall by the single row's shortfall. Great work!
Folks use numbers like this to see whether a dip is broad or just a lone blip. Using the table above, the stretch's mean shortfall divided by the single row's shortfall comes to 2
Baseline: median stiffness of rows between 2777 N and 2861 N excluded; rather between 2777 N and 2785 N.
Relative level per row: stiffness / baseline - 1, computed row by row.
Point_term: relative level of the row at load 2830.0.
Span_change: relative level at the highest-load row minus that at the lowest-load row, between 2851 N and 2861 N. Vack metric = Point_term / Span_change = -0.5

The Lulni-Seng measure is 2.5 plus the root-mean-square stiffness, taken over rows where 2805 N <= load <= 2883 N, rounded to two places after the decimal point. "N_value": 3.70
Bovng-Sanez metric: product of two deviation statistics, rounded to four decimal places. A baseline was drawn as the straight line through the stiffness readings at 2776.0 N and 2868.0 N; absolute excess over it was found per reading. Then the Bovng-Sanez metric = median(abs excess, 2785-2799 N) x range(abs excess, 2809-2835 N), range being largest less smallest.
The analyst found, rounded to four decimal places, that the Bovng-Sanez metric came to 0.0023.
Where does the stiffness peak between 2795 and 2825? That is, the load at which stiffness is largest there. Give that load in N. 2824.0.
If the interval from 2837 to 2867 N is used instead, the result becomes 2844.0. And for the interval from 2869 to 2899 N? 2878.0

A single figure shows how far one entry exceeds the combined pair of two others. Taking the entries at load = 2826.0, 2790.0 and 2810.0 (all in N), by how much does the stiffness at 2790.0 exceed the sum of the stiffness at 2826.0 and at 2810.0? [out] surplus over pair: -1.3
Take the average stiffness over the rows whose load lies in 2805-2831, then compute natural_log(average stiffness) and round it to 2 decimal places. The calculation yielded 0.24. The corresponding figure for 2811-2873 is 0.19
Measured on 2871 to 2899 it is 0.04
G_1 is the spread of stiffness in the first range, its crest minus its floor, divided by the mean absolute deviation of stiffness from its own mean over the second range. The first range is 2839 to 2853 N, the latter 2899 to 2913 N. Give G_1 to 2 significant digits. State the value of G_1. 10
